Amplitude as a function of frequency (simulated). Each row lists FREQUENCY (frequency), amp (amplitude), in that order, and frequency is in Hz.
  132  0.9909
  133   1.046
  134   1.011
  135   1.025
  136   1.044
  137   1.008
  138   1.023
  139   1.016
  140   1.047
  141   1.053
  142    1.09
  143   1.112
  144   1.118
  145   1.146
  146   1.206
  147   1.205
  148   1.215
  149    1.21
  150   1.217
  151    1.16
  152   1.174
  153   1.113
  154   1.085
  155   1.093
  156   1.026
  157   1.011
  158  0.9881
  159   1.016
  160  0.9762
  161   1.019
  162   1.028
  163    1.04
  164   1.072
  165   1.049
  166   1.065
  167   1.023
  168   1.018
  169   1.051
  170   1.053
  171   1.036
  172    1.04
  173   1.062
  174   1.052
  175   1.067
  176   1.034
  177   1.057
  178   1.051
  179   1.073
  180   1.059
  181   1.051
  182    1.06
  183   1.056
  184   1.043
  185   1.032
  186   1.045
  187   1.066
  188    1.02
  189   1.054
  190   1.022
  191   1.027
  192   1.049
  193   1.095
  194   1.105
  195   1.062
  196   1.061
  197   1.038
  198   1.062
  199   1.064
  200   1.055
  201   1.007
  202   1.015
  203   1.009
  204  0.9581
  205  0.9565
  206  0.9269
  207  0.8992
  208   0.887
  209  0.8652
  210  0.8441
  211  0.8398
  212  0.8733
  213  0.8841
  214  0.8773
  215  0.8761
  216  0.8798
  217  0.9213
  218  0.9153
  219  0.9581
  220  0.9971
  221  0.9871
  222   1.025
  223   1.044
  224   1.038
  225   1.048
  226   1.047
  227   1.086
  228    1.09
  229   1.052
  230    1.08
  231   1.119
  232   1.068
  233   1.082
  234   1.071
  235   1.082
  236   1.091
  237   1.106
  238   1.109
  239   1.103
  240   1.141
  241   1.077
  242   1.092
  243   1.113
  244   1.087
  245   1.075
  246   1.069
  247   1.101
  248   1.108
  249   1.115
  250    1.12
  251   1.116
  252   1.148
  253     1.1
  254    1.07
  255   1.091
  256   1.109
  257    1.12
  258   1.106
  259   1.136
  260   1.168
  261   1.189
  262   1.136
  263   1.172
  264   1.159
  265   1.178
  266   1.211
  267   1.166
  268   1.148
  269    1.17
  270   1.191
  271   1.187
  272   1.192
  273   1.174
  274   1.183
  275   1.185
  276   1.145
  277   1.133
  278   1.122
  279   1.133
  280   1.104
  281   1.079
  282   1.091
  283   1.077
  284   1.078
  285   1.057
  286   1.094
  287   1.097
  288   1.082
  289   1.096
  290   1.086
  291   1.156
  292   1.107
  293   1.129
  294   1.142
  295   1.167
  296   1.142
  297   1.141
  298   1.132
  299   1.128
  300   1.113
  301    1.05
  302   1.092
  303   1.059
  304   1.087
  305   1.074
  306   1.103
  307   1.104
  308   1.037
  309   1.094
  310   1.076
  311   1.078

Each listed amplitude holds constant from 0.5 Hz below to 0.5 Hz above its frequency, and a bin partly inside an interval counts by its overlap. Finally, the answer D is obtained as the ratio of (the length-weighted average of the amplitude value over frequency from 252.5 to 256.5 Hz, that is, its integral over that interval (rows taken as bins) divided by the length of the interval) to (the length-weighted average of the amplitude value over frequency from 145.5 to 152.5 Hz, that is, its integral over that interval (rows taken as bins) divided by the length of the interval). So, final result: 0.91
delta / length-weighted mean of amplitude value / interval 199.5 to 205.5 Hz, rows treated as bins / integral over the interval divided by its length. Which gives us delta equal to 1.00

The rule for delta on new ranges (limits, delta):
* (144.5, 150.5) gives 1.20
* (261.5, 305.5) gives 1.13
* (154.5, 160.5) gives 1.02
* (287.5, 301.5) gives 1.12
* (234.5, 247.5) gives 1.10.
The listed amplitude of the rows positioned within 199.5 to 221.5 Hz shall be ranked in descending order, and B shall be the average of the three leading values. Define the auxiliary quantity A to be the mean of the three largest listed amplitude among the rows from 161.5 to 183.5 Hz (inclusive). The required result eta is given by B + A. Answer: 2.10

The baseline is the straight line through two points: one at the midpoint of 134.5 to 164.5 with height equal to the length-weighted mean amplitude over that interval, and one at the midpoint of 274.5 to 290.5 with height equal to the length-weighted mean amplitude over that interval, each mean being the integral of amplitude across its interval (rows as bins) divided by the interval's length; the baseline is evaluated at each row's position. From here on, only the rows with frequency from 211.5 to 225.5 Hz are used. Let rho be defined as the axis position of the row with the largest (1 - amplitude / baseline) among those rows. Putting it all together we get 212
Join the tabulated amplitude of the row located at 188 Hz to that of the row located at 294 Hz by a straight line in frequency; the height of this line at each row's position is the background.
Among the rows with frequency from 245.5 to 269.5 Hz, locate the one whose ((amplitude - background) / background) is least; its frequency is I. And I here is 254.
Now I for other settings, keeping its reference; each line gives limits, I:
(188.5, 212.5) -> 211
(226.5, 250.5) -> 246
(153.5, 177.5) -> 160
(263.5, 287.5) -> 285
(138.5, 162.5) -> 160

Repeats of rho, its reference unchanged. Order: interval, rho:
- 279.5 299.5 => 285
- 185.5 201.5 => 201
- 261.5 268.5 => 262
